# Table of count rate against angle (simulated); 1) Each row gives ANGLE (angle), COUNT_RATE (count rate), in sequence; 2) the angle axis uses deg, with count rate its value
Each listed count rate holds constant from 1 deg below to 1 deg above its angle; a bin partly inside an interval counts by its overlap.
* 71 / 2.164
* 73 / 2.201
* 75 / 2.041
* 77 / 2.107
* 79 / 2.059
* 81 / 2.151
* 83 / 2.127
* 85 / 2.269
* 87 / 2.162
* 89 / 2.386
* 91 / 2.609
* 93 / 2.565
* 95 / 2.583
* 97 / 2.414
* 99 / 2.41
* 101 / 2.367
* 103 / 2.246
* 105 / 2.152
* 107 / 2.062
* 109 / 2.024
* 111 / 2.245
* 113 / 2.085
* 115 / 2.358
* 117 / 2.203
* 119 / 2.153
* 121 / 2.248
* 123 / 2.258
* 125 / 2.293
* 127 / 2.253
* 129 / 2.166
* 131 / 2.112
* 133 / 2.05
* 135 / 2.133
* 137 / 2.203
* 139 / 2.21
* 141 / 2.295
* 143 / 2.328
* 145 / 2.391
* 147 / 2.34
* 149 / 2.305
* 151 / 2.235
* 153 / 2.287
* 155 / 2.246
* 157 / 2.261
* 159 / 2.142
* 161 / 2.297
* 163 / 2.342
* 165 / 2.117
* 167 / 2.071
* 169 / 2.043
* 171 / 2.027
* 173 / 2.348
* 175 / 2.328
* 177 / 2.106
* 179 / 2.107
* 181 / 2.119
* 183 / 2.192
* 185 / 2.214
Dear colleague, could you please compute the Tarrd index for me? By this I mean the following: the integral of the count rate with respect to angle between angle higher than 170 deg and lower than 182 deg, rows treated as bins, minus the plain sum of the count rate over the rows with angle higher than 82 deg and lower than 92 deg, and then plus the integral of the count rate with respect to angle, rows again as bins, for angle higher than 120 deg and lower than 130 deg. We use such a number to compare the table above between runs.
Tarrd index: 37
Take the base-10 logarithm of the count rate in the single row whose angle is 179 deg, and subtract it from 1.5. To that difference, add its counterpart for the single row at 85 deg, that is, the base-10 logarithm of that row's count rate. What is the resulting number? 1.53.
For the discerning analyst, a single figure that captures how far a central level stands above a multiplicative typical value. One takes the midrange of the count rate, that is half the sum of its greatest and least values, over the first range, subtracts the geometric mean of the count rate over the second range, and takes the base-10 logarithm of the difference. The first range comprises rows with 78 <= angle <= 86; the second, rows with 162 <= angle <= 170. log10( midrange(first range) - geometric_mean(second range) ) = -1.62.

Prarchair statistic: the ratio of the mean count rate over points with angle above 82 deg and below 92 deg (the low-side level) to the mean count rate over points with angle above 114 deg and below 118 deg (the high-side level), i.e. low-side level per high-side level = 1.01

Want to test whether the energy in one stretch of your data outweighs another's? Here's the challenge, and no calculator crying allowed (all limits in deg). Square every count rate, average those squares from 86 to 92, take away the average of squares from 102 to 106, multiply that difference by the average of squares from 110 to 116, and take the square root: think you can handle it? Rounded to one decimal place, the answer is 2.1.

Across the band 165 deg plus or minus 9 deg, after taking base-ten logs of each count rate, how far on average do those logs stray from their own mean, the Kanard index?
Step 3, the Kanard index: 0.0227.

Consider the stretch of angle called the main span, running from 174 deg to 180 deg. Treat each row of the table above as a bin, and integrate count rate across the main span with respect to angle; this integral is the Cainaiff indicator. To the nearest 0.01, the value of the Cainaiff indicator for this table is 13.08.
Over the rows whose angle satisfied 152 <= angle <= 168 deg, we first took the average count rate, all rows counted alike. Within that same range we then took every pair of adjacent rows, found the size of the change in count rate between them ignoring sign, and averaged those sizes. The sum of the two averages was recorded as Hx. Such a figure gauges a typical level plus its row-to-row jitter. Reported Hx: 2.31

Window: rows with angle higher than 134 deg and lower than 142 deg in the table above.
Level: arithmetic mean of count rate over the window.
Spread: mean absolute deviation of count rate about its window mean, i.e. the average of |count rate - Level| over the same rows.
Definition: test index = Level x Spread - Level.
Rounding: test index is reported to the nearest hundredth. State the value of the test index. -2.12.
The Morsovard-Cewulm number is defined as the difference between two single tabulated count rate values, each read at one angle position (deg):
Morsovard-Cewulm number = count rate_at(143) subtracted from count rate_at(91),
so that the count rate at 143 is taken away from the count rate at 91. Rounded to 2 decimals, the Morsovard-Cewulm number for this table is 0.28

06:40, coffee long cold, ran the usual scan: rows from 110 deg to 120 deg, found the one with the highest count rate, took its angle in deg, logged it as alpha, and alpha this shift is 115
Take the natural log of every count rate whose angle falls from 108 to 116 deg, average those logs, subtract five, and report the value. -4.22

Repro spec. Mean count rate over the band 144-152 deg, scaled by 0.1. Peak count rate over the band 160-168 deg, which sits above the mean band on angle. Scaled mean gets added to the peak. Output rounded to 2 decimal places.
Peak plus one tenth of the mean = 2.57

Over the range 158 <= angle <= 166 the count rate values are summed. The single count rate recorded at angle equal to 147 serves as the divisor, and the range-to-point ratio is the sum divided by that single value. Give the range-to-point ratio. 3.8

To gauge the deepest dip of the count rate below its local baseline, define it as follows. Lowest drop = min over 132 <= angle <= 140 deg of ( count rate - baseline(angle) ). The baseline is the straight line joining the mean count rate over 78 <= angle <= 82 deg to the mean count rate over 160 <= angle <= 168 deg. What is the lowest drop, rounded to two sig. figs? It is -0.12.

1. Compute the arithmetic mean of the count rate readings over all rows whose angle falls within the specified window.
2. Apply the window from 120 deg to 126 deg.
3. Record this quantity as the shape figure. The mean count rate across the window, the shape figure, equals 2.27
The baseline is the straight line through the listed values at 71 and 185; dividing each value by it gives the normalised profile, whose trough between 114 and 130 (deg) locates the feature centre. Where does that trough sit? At 119 deg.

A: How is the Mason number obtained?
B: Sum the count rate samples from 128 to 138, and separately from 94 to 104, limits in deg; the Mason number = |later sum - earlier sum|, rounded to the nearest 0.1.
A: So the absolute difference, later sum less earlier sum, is 1.4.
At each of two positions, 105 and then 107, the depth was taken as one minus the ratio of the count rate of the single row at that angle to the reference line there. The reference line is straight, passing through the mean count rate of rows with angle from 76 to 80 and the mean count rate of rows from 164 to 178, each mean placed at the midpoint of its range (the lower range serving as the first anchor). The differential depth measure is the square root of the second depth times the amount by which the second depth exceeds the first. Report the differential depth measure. 0.029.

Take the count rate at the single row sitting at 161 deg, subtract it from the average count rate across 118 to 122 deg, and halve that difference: -0.05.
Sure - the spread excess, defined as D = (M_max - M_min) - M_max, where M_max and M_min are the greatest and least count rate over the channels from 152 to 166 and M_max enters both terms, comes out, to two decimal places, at -2.12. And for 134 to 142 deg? -2.13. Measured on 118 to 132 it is -2.11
